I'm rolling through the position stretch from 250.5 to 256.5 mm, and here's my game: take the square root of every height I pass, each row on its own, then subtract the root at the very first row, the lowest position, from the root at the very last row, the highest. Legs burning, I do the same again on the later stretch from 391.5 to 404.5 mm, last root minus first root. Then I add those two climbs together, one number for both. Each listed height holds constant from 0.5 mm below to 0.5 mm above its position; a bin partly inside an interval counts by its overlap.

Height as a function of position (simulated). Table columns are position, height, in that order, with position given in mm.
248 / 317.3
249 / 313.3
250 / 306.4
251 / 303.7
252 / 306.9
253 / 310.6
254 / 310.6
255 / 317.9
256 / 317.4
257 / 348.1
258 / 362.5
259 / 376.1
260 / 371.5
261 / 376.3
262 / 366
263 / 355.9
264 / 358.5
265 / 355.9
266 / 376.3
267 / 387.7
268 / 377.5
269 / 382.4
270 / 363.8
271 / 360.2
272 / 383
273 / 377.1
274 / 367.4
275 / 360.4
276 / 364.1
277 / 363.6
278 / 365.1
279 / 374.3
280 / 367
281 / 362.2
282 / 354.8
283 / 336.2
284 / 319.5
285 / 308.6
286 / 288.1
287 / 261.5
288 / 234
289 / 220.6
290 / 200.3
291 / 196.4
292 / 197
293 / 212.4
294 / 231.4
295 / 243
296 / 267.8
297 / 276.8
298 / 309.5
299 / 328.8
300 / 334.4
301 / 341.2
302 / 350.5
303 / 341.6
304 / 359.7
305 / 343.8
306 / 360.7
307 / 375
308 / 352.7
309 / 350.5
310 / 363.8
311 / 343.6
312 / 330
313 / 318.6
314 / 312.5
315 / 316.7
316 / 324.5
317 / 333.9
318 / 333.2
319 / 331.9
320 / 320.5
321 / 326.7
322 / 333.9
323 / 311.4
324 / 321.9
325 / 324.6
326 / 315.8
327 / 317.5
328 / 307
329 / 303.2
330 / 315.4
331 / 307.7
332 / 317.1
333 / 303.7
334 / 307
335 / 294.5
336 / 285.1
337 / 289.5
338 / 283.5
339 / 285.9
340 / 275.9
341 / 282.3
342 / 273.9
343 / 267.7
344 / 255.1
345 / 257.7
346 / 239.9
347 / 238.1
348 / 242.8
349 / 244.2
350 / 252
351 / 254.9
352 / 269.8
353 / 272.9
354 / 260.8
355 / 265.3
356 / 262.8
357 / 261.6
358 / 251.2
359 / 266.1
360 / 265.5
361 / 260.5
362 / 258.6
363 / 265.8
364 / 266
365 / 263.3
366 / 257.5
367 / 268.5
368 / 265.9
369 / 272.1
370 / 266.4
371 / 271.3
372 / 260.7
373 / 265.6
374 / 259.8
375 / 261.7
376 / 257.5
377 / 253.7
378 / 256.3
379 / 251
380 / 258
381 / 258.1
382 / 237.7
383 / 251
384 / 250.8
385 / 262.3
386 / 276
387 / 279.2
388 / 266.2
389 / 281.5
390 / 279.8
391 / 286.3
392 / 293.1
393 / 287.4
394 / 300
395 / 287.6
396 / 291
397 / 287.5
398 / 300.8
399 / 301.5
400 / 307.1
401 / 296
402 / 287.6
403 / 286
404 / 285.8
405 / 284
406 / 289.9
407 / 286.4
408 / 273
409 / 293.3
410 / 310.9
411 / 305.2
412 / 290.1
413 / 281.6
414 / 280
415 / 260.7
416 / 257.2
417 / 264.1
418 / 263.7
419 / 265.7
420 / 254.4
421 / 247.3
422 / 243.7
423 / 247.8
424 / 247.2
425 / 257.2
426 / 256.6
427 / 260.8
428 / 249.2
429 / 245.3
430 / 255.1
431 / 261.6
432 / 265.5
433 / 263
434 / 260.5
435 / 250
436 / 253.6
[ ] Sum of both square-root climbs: 0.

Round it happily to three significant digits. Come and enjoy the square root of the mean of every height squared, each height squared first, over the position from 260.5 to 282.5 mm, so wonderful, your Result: 368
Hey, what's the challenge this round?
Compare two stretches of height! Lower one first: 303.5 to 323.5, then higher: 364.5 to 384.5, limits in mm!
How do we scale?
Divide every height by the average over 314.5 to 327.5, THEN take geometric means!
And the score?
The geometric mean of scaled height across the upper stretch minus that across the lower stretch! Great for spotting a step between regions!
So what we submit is -0.24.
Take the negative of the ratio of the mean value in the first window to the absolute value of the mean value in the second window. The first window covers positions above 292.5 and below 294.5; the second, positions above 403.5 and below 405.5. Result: -0.78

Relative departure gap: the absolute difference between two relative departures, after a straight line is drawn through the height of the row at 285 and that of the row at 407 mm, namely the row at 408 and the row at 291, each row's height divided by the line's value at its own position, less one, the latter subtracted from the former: 0.32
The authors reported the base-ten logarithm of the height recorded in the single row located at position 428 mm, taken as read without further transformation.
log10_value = 2.40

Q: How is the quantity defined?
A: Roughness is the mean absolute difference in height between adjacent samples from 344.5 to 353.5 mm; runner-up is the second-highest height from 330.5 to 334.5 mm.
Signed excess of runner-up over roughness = 301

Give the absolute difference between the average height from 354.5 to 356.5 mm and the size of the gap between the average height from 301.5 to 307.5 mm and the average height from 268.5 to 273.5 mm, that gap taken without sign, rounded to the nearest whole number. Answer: 246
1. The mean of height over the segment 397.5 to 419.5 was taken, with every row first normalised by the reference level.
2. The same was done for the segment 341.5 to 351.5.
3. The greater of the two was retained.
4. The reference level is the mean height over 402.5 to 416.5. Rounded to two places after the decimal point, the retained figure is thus 1.00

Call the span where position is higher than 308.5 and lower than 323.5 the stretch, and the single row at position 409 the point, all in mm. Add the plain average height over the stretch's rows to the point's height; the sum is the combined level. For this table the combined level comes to 623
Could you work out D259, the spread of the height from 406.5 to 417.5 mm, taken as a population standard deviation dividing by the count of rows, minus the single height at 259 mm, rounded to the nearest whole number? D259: -359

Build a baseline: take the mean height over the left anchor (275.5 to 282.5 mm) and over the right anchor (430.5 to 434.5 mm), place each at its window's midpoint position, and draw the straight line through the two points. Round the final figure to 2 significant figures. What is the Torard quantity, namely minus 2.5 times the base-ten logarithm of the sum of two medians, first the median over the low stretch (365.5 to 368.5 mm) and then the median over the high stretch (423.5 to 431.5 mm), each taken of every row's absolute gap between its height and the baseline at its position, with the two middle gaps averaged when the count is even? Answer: -4.2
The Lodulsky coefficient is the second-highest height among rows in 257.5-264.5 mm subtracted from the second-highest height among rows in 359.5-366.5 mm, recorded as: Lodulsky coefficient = -110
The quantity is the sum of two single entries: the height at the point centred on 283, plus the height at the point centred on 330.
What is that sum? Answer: 652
